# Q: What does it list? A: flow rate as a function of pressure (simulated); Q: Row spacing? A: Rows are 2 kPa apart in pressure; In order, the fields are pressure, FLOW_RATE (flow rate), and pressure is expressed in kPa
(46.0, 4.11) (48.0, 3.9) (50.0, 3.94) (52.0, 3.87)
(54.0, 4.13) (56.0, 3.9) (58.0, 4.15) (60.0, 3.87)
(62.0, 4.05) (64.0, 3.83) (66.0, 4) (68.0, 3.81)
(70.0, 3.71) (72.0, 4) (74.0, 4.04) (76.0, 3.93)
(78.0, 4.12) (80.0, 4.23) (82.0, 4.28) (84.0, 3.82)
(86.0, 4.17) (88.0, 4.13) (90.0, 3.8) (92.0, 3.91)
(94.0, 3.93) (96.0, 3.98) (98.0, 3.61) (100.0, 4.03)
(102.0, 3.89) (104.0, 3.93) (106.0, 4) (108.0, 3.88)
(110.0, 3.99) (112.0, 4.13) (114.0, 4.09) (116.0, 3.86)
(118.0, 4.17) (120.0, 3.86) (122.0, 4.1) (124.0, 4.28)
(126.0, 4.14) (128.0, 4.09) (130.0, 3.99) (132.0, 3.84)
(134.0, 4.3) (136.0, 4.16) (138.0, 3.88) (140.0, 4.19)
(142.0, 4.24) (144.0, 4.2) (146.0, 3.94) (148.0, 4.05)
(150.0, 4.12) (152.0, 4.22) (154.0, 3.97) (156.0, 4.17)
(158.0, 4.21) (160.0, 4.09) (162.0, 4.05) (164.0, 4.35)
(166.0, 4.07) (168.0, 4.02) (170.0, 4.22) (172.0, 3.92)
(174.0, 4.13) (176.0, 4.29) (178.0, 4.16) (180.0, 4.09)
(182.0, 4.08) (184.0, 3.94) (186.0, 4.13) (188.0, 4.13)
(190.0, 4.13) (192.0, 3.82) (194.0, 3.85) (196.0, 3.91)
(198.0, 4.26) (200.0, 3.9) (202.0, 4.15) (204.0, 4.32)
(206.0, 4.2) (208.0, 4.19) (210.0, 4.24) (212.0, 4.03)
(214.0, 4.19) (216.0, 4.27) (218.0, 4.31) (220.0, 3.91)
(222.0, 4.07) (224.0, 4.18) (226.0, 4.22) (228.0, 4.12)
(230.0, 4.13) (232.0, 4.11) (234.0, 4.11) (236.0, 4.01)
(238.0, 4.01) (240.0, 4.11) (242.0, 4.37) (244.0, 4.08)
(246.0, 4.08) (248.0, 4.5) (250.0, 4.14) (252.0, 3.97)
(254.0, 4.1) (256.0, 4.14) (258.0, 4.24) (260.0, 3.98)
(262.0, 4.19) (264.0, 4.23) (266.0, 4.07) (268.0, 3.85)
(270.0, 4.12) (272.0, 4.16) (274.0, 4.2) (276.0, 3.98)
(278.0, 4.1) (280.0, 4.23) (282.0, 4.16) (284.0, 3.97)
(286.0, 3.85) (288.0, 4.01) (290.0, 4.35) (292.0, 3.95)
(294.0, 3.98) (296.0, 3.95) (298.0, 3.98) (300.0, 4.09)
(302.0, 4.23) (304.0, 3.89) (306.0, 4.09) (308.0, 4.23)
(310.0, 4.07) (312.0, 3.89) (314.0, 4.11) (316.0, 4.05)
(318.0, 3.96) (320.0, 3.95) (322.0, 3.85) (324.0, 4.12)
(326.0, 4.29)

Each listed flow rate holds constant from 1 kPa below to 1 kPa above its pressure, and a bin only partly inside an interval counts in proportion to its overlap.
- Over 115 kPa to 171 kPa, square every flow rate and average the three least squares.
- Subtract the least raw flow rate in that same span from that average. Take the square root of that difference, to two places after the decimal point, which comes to 3.32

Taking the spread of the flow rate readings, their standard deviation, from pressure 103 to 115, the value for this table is 0.09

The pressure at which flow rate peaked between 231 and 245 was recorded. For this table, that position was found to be 242.0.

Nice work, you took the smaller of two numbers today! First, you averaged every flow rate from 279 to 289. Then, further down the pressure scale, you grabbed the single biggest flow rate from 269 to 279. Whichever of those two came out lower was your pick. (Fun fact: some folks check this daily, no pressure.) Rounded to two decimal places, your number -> 4.04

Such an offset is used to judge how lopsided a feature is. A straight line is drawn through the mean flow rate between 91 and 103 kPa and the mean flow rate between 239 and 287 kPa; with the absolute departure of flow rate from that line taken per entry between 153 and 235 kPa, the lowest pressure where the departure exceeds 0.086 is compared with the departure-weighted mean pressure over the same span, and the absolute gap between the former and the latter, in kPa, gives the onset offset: 35.6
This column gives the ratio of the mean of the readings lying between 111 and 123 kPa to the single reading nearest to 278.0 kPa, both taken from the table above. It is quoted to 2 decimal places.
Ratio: 0.98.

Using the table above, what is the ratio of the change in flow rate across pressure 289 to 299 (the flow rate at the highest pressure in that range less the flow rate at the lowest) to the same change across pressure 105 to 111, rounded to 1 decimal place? 37.0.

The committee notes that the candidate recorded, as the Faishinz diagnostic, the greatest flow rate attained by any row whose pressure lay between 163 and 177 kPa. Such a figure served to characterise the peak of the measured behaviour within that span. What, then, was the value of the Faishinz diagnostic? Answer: 4.35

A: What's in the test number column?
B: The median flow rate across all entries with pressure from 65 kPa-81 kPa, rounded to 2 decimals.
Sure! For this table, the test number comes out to 4.00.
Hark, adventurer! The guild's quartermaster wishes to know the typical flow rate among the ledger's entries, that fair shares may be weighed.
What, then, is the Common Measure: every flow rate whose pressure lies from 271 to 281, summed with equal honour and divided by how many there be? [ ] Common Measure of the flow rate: 4.13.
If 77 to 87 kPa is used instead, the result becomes 4.12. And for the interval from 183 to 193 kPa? 4.03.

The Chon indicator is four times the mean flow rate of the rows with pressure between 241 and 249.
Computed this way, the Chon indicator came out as 17.0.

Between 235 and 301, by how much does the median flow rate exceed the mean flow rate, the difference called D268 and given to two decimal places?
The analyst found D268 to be -0.01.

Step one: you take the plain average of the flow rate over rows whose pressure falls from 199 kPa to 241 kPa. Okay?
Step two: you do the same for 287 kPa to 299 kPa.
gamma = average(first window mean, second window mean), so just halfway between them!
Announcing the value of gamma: 4.08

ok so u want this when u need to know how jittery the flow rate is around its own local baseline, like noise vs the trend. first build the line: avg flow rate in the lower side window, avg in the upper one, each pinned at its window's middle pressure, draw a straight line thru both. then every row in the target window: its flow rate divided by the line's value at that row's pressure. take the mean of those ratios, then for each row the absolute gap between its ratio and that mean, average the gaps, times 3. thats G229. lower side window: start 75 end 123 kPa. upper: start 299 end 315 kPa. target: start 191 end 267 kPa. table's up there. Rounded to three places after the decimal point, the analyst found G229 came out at 0.083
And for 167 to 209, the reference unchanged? 0.089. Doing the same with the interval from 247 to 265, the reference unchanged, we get 0.081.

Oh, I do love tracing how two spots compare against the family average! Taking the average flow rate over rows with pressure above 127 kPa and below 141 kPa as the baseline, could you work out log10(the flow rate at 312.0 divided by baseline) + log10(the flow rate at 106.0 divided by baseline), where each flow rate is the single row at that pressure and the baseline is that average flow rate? -0.026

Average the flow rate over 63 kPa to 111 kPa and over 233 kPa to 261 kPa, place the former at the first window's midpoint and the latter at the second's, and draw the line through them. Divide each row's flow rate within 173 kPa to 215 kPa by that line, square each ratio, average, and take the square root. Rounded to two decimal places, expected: 1.01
